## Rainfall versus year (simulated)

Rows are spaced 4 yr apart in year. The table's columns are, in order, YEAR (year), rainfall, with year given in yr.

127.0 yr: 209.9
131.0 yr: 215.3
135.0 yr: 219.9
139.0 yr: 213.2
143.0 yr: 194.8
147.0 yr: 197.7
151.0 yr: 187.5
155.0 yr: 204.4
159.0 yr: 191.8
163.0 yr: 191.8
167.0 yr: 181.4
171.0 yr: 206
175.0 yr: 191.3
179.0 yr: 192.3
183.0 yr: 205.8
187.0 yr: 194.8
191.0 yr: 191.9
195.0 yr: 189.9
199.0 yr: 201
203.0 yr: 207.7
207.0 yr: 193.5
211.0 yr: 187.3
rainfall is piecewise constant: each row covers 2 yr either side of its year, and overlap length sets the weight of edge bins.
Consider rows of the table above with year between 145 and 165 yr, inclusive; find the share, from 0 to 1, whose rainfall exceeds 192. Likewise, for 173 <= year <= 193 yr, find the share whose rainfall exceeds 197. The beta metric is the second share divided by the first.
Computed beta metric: 0.50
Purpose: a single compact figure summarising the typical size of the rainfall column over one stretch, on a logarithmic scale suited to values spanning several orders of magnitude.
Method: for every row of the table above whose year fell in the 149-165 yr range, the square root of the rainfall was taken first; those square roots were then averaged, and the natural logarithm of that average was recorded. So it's 2.63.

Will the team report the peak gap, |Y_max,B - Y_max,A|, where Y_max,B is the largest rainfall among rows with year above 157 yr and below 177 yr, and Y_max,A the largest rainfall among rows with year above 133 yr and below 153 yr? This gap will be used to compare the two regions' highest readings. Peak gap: 14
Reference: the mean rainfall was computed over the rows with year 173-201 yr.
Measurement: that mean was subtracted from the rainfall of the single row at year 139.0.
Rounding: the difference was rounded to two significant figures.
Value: 18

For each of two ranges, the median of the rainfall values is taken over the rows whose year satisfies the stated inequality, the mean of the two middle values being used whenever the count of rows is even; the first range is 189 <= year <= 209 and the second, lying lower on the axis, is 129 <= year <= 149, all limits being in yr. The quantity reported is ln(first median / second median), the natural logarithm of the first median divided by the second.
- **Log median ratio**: -0.10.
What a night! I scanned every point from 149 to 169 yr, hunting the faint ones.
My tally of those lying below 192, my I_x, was 4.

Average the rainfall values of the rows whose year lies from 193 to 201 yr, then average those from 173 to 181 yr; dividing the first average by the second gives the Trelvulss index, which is 1.02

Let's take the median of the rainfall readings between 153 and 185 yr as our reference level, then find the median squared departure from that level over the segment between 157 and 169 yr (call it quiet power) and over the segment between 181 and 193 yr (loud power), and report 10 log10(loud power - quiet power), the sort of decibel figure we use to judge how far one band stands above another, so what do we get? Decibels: 8.8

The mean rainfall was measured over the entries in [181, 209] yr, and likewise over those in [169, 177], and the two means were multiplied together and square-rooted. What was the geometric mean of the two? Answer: 198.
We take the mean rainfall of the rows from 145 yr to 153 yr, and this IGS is 193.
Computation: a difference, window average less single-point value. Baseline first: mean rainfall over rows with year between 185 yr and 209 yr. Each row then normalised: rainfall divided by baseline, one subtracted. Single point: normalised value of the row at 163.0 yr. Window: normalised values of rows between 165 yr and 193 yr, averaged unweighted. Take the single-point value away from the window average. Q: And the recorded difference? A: 0.02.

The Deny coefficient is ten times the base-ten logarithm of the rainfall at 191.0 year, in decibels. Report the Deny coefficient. 22.8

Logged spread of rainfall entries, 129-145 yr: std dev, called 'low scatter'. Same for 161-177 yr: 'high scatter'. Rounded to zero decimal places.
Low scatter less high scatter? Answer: 1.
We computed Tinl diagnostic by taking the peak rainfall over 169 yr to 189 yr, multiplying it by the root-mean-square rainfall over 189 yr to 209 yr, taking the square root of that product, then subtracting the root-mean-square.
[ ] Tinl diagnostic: 4.5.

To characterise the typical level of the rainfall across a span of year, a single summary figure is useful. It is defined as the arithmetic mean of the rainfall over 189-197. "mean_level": 191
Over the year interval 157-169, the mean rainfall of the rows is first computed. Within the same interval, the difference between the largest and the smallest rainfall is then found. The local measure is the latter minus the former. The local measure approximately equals -178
